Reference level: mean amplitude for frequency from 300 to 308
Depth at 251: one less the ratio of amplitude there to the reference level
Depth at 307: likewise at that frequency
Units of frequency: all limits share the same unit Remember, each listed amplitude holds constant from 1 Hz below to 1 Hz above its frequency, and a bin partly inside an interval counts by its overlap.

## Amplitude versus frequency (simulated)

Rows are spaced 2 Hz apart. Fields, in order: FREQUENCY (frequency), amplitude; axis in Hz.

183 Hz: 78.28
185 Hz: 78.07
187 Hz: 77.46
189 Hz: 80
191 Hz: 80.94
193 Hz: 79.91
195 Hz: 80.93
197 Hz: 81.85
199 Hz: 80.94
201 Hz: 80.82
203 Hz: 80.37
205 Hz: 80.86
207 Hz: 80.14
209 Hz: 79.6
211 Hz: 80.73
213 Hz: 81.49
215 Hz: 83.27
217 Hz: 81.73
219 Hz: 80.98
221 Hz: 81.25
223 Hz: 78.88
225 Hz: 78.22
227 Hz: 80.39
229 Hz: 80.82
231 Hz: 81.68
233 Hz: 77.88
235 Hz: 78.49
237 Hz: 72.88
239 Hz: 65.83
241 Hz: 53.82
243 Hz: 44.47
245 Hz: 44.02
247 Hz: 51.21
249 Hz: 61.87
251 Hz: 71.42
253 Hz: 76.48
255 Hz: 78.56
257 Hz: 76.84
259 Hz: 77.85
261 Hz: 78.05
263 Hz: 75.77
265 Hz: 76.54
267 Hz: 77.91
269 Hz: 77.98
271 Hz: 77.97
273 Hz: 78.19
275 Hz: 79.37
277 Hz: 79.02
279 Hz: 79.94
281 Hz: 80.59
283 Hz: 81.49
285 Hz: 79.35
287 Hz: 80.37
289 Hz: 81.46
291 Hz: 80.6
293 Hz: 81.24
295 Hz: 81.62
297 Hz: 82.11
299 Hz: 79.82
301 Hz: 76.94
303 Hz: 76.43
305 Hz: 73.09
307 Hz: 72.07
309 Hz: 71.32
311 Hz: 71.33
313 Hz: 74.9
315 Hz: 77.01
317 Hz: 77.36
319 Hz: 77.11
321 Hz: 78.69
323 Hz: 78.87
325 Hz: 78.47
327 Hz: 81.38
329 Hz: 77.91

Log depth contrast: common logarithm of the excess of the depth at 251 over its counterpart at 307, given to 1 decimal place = -2.1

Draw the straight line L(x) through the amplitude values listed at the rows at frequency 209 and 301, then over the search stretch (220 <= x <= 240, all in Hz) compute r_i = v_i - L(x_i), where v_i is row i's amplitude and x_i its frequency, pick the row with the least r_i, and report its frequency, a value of 239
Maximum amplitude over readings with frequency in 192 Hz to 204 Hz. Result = 81.85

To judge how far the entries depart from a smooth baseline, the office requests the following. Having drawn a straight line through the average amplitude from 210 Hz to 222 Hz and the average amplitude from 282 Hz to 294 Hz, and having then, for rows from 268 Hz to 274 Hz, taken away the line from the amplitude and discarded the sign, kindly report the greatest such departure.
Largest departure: 3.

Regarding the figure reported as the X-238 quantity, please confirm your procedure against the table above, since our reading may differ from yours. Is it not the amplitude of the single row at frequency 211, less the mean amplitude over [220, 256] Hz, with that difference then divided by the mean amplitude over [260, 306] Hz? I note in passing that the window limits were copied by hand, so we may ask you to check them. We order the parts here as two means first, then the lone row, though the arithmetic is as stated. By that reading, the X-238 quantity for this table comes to 0.14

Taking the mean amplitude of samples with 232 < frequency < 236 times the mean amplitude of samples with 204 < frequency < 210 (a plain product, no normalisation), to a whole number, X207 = 6270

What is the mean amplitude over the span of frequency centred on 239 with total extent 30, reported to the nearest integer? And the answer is 68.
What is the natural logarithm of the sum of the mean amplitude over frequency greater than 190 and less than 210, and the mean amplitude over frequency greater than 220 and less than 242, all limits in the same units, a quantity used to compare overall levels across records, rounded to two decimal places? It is 5.05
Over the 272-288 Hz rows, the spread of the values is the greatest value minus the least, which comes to 3.3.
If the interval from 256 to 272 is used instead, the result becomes 2.3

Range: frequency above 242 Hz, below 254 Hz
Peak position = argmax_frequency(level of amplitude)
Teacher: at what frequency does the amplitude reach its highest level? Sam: 253 Hz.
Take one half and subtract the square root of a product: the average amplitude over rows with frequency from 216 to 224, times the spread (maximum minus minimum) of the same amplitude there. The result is -14.7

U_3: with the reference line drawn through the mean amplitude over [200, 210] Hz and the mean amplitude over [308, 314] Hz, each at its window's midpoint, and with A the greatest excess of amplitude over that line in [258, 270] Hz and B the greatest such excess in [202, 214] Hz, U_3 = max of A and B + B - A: 1.7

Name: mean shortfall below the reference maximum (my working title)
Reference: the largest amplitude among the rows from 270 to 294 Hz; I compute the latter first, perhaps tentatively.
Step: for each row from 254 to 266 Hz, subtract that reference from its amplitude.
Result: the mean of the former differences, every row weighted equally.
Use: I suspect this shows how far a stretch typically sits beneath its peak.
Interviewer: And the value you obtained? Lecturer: -4.2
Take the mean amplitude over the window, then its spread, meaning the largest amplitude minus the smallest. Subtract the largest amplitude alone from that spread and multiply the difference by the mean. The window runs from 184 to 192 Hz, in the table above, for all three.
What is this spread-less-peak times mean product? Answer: -6128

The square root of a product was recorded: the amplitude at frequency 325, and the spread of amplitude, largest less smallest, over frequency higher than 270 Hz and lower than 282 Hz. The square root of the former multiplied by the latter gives 14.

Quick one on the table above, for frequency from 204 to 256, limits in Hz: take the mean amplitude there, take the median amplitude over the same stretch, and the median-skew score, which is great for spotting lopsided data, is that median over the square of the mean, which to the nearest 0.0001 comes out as 0.0146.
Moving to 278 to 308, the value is 0.0128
